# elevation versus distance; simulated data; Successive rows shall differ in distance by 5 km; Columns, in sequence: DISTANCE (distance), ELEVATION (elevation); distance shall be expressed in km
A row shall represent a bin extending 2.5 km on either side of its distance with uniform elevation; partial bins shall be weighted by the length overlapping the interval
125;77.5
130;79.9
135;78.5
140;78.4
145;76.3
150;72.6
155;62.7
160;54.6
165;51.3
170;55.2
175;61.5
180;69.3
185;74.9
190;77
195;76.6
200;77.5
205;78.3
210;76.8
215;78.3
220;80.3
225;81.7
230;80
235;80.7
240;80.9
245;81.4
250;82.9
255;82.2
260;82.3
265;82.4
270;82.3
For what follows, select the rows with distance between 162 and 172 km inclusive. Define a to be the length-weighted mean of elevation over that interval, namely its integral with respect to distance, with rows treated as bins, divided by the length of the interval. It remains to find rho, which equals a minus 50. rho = 3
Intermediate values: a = 53.2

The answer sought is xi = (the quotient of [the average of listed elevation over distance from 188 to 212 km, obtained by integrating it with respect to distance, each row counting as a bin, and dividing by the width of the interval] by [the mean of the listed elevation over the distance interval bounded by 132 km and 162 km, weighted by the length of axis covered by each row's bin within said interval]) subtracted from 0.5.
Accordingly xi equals -0.59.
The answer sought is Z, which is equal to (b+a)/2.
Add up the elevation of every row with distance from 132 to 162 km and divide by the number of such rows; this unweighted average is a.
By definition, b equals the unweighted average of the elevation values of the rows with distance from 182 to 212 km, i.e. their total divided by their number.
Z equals 73.7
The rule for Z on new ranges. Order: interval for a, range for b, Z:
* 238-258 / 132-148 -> 79.8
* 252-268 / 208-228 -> 80.8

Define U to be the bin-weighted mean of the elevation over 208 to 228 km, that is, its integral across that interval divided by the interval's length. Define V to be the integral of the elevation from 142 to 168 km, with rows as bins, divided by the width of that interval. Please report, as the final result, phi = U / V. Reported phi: 1.25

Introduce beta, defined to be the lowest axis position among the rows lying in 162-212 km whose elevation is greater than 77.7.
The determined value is 205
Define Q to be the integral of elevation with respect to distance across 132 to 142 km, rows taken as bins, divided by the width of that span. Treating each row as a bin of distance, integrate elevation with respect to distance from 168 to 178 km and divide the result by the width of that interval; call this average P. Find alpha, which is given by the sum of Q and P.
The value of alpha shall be 138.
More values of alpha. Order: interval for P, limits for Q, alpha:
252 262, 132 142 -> 161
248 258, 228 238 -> 163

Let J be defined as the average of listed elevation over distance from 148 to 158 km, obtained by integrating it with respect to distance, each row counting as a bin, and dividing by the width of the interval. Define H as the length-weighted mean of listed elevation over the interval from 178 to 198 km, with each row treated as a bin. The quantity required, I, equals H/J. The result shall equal 1.12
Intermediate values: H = 75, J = 67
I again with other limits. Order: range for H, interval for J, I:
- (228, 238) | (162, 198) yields 1.21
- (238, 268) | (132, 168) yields 1.21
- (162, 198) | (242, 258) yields 0.81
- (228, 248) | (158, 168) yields 1.53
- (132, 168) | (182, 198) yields 0.89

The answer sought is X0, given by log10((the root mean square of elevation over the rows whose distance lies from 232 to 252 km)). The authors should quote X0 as 1.91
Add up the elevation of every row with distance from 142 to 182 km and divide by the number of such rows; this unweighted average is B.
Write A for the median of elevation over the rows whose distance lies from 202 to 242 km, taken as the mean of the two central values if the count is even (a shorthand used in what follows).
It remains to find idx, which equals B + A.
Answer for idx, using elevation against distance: 143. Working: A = 80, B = 63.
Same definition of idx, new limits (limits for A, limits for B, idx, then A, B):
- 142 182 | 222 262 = 144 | 62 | 82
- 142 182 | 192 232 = 141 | 62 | 79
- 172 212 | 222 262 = 158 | 77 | 82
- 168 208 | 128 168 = 145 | 76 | 69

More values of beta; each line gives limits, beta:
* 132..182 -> 135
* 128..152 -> 130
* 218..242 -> 220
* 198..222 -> 205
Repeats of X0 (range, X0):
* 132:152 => 1.88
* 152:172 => 1.75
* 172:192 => 1.85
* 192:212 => 1.89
